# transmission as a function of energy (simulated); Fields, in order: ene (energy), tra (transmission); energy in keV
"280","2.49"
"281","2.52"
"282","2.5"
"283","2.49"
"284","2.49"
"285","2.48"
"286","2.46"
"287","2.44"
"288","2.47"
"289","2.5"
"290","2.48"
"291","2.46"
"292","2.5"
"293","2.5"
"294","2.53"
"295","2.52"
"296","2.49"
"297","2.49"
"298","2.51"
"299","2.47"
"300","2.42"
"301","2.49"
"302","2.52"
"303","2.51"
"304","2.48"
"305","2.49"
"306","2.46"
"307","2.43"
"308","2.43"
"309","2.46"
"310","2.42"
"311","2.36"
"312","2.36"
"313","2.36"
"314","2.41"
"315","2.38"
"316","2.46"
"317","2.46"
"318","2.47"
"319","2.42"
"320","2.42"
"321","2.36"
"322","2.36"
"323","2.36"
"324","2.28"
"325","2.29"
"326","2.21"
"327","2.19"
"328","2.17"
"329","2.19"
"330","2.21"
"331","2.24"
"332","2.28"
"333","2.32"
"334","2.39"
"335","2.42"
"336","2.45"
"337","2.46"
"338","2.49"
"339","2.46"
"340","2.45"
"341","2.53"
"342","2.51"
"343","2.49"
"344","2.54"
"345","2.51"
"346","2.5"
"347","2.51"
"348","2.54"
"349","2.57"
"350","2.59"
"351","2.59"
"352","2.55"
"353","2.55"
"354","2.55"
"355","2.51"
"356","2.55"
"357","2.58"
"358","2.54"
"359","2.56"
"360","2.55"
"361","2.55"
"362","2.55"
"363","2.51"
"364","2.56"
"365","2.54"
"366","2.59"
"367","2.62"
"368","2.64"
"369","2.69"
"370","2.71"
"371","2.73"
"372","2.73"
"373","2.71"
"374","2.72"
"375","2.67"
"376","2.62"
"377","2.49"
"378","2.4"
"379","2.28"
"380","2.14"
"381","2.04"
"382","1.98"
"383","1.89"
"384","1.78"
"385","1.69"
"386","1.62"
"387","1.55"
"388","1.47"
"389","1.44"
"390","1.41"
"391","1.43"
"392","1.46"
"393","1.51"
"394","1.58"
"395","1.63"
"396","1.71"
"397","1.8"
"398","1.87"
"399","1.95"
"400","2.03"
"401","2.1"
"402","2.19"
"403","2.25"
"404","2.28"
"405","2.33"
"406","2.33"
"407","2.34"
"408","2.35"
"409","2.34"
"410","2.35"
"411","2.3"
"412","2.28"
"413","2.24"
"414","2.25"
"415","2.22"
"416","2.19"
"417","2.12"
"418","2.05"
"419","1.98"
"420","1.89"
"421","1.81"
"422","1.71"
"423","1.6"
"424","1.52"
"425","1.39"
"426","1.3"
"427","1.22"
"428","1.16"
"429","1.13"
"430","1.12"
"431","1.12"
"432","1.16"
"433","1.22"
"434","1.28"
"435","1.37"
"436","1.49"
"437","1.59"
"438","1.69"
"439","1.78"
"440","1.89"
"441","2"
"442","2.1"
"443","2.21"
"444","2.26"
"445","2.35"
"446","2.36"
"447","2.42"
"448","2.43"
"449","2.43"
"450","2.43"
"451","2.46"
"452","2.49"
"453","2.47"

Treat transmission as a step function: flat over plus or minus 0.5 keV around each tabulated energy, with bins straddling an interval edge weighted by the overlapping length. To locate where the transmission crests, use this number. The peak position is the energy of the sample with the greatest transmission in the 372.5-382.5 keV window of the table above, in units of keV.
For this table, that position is 374 keV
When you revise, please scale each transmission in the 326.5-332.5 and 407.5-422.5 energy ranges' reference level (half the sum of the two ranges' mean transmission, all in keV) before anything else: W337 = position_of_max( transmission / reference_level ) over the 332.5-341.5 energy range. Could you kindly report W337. 341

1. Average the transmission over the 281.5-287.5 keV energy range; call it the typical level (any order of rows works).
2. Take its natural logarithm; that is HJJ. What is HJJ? 0.91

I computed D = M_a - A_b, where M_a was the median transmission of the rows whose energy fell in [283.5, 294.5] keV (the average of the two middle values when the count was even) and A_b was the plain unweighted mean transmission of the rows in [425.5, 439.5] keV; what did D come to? 1.1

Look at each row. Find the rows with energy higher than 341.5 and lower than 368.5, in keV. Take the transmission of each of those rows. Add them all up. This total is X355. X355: 69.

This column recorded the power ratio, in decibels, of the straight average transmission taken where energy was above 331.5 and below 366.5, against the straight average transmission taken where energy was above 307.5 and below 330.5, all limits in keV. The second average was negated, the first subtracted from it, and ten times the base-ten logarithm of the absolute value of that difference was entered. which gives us 6.9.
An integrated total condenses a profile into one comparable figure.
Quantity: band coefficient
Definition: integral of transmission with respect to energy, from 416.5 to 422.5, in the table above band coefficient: 12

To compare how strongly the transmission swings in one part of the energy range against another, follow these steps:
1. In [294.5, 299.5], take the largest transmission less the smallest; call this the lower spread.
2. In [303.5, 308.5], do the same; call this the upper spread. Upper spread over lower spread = 1.2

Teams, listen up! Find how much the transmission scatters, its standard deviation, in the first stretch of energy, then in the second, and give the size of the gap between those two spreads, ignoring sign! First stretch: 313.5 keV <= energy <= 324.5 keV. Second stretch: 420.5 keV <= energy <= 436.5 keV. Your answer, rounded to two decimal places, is 0.16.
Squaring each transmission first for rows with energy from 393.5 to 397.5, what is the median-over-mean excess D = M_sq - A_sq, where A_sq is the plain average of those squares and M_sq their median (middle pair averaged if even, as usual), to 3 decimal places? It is -0.039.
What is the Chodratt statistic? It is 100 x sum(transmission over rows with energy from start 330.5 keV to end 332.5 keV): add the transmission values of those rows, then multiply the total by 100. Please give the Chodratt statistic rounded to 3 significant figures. 452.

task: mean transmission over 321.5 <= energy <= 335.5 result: 2.28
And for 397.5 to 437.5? 1.84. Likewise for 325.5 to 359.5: 2.45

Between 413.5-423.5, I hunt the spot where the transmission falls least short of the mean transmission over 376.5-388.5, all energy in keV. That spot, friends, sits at 414 keV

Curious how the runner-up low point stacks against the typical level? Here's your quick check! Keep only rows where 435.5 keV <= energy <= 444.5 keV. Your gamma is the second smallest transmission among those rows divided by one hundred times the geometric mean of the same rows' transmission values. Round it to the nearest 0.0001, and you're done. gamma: 0.0085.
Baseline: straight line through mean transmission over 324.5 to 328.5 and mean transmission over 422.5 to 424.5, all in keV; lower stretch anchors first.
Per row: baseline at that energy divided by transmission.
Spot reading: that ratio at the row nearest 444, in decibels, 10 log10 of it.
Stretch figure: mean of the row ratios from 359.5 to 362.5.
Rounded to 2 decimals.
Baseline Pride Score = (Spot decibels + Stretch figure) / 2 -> -0.62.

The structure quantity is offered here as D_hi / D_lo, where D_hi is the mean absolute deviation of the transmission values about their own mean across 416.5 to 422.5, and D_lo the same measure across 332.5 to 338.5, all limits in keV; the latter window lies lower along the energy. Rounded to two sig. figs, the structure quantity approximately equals 2.7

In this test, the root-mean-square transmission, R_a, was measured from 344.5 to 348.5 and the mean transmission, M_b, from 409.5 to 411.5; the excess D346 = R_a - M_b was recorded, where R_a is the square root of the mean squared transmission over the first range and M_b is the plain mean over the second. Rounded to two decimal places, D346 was 0.19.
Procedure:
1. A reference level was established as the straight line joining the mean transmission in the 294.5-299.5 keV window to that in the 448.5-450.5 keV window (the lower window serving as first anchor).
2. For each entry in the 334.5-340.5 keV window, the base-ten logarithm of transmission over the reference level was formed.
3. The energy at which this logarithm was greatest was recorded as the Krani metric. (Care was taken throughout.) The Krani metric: 338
